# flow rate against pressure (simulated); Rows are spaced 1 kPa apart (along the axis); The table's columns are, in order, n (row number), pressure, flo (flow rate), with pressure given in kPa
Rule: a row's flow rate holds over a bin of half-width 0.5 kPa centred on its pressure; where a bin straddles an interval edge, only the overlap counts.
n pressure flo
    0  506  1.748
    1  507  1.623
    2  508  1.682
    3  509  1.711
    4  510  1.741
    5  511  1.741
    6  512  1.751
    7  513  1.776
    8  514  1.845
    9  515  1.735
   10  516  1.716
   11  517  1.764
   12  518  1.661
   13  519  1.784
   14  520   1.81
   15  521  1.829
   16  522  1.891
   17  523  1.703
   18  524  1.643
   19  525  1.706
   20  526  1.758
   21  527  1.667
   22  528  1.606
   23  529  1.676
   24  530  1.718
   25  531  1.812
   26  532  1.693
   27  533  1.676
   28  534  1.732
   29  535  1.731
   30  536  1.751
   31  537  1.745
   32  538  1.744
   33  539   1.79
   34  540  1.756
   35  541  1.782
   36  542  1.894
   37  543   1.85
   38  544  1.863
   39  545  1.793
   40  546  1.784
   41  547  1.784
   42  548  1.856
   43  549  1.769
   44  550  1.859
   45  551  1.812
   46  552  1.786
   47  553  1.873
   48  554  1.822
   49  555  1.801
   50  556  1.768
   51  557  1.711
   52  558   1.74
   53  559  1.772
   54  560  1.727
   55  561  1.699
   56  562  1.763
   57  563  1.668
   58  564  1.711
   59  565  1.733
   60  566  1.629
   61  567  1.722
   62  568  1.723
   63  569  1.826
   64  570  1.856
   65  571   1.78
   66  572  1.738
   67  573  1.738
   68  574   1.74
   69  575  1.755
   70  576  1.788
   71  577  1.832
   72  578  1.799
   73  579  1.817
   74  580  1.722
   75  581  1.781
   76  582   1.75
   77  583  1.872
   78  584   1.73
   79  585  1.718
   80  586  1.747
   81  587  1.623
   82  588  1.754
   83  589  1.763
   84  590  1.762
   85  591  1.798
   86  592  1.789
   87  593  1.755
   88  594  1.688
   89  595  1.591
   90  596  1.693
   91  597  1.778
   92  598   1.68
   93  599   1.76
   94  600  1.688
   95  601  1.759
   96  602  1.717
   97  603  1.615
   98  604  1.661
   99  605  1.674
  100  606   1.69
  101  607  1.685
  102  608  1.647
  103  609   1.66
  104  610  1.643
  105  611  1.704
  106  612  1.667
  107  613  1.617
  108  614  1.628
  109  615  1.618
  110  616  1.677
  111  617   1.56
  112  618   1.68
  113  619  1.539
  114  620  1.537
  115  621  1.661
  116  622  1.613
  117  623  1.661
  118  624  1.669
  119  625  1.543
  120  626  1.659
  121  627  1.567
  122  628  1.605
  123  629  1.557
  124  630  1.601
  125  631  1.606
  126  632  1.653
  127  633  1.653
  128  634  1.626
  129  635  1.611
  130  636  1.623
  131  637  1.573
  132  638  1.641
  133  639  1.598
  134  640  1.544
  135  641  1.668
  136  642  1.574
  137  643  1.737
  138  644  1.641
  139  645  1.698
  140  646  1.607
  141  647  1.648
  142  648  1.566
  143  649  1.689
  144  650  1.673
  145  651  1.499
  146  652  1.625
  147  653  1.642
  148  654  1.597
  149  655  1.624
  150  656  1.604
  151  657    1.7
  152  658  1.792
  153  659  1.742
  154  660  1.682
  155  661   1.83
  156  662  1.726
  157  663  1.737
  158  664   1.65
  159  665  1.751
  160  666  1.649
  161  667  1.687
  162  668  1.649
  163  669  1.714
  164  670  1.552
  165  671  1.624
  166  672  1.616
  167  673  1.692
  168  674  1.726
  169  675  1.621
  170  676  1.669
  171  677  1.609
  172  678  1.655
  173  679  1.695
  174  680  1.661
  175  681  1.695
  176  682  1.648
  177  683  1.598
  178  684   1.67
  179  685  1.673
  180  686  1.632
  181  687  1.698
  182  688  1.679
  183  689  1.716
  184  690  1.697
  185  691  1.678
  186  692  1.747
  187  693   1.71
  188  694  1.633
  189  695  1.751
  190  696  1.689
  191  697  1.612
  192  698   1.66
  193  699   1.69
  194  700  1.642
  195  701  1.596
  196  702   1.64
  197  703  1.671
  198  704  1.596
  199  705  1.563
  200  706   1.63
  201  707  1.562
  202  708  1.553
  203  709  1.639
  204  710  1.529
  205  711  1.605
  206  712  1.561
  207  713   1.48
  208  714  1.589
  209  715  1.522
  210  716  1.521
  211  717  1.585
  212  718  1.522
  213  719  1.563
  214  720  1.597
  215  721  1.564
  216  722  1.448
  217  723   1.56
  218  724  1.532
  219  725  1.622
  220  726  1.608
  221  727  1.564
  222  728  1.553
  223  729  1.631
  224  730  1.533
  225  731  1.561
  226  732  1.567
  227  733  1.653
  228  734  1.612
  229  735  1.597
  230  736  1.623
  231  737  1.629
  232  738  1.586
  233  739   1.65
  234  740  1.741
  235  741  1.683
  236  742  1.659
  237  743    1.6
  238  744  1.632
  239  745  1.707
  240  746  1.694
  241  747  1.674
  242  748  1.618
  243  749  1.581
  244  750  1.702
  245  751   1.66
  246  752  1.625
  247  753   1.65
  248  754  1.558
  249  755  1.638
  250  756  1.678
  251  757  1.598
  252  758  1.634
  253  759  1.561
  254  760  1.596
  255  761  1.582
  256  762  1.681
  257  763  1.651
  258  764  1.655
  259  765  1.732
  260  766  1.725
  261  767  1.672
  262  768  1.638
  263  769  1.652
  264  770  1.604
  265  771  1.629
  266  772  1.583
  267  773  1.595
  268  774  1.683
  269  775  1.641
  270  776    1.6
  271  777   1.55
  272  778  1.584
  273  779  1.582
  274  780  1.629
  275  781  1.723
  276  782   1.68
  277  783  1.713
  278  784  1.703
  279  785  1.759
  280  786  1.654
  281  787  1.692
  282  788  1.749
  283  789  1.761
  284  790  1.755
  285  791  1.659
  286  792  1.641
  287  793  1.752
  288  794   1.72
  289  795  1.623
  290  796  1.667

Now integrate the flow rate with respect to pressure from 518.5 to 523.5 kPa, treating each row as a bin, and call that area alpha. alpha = 9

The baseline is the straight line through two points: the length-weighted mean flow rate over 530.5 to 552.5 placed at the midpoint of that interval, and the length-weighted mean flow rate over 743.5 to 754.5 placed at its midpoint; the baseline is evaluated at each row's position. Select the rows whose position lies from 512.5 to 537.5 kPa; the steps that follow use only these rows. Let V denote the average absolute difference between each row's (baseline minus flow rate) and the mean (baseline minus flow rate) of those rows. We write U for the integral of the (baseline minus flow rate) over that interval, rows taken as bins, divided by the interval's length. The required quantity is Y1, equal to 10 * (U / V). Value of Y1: 11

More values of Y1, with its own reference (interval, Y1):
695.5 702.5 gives 12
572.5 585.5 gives -3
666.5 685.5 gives 11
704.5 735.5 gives 26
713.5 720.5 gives 36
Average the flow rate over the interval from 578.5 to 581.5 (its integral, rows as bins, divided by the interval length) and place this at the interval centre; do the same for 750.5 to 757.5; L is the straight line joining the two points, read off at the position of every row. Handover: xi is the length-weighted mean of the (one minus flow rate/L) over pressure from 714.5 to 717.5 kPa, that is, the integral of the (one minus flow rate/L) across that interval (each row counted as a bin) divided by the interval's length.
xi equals 0.071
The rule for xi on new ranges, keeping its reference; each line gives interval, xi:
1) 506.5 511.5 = 0.072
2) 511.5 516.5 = 0.035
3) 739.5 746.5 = -0.021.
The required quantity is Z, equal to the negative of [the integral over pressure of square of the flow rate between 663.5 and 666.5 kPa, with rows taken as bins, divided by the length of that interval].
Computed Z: -2.84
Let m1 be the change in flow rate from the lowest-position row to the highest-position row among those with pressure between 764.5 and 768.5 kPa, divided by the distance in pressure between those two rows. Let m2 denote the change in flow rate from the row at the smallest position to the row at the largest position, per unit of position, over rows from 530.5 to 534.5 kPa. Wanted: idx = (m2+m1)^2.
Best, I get 0.0034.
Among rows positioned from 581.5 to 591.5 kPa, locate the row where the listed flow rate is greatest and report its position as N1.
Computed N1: 583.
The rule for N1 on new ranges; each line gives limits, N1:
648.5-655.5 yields 649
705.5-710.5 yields 709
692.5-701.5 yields 695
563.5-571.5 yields 570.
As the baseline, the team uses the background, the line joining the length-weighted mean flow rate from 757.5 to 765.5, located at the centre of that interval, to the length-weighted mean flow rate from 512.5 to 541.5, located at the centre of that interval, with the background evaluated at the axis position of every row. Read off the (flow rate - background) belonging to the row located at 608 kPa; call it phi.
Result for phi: -0.06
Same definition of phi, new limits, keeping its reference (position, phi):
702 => -0.02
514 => 0.10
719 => -0.09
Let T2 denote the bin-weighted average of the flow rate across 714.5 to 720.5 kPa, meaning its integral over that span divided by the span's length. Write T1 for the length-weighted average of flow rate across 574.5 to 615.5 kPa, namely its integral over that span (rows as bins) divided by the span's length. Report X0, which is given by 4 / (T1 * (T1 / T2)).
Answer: 2.10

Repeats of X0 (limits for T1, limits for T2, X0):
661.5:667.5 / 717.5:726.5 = 2.16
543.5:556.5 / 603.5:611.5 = 2.03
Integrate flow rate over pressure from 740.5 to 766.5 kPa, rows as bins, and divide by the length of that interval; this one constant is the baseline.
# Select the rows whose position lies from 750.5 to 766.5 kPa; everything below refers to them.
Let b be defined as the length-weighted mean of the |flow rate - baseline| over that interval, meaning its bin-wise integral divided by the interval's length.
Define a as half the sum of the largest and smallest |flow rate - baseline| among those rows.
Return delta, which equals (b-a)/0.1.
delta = -0.06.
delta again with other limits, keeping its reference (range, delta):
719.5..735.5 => -0.31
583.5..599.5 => 0.04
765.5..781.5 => -0.06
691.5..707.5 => -0.09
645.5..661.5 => -0.32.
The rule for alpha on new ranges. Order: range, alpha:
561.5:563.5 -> 3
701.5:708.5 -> 11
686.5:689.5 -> 5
